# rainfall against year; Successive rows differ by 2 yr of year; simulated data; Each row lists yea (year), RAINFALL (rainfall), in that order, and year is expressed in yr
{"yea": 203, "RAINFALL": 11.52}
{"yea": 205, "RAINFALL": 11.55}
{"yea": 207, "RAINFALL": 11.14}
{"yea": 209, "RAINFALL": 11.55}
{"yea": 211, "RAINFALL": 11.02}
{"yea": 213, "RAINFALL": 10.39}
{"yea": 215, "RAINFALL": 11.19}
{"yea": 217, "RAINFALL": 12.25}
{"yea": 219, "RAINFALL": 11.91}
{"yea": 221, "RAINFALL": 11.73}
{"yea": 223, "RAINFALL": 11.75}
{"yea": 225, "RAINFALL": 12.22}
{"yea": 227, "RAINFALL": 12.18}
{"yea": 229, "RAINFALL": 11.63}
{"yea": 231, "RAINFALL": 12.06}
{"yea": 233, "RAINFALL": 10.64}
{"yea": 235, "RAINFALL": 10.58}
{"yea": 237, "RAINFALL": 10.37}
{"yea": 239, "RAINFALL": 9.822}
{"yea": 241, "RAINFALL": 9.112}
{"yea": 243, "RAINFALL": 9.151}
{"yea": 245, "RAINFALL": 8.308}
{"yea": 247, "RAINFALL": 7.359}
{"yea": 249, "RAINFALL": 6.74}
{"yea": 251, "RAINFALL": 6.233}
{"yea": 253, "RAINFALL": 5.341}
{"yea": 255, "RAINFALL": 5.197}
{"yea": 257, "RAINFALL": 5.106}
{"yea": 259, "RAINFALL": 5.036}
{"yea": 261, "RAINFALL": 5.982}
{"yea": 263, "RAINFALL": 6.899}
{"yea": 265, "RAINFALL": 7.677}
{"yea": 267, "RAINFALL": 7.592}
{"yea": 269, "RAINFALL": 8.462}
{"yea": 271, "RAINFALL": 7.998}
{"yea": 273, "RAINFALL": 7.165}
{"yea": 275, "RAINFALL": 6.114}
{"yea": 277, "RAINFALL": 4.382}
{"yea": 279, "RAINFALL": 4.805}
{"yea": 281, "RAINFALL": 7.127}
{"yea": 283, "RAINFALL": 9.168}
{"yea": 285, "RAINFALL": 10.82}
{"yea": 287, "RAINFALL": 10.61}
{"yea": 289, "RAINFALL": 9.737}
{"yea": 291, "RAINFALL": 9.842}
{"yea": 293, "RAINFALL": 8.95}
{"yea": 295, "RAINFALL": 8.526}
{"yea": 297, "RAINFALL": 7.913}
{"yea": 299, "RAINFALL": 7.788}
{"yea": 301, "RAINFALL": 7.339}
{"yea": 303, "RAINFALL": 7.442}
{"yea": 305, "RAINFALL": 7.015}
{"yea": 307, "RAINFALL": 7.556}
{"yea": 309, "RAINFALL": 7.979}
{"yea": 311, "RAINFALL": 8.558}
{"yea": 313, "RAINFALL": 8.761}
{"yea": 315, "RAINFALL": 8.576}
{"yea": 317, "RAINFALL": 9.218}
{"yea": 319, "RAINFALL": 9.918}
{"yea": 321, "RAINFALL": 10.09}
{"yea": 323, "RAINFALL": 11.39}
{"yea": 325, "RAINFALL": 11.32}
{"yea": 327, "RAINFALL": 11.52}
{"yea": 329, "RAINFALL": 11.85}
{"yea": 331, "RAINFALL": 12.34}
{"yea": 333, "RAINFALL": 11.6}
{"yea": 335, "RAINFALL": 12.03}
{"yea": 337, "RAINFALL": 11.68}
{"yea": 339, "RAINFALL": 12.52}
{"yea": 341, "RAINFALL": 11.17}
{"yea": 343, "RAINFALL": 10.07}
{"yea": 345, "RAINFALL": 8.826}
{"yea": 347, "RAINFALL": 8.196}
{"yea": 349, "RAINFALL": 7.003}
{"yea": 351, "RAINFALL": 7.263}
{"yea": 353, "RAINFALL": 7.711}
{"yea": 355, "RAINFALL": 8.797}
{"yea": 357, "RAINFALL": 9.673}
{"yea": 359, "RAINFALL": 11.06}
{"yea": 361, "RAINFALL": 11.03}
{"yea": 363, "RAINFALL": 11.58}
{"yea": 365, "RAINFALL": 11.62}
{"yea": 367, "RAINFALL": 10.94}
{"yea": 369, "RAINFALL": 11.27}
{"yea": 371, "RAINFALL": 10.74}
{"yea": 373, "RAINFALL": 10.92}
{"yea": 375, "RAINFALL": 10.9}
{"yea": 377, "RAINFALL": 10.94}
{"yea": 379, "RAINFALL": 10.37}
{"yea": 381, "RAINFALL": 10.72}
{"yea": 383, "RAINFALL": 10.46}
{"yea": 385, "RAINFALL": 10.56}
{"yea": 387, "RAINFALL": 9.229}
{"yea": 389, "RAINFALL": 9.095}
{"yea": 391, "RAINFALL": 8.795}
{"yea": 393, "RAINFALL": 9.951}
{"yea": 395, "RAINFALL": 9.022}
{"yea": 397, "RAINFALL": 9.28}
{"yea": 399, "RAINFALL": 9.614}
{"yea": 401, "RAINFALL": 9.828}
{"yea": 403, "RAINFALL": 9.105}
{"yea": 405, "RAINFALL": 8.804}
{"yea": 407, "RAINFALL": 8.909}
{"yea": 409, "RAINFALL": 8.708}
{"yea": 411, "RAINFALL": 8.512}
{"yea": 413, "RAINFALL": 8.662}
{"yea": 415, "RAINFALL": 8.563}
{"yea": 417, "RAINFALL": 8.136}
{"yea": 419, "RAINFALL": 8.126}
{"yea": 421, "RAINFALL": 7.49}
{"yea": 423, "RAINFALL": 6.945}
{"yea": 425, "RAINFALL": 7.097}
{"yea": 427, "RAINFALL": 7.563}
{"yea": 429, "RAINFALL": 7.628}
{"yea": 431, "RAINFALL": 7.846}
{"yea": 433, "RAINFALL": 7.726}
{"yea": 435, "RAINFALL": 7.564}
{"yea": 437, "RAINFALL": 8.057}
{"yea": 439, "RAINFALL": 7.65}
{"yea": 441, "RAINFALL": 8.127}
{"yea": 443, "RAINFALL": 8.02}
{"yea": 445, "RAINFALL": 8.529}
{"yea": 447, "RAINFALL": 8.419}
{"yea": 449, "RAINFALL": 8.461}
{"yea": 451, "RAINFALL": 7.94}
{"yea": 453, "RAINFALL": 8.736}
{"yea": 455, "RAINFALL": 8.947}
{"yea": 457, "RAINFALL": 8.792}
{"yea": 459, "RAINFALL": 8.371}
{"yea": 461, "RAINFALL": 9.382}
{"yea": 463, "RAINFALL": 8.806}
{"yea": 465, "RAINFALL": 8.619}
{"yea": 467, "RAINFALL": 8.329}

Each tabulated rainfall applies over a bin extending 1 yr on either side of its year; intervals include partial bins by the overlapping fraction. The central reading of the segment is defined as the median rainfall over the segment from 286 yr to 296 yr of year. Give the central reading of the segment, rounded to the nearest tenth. 9.7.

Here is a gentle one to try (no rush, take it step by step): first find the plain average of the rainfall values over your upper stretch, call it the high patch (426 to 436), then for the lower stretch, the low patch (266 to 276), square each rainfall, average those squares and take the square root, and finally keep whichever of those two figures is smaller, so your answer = 7.5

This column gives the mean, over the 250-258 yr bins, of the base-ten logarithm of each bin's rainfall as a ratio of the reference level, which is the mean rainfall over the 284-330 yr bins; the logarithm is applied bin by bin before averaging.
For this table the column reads -0.23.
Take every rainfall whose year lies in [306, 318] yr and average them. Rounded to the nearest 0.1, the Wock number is 8.4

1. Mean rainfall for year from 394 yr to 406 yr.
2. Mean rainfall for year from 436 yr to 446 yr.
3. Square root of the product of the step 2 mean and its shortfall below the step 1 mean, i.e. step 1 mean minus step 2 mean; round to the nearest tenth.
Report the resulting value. 3.1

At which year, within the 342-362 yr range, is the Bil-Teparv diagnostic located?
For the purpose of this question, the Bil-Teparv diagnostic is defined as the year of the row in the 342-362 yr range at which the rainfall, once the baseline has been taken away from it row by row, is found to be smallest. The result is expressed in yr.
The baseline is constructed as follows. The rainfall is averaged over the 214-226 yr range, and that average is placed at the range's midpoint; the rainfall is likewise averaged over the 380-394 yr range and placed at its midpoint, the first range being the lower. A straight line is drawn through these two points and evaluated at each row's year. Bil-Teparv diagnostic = 349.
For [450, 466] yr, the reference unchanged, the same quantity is 451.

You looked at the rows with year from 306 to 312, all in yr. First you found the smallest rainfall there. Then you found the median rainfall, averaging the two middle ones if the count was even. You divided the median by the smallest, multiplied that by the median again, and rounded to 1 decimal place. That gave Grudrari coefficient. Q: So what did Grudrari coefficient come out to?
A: 8.4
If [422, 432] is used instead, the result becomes 8.2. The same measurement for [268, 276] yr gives 9.4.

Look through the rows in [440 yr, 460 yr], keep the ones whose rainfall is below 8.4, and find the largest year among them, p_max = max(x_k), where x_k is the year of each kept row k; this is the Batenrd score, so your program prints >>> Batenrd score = 459 yr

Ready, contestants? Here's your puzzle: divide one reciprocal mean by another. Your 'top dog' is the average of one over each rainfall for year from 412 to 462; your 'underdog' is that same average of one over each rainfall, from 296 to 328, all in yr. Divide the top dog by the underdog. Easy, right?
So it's 1.1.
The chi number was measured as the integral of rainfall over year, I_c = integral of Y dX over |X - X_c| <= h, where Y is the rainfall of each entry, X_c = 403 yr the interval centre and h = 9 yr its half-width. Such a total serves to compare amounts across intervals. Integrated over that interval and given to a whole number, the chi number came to 164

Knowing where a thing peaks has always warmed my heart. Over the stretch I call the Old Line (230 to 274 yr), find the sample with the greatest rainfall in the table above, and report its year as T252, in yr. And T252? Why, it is 231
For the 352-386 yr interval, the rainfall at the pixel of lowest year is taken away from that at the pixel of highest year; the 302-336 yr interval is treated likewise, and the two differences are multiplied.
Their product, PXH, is 13.1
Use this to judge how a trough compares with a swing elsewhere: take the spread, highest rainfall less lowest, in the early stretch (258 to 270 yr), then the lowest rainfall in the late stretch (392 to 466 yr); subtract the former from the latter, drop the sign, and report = 3.5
